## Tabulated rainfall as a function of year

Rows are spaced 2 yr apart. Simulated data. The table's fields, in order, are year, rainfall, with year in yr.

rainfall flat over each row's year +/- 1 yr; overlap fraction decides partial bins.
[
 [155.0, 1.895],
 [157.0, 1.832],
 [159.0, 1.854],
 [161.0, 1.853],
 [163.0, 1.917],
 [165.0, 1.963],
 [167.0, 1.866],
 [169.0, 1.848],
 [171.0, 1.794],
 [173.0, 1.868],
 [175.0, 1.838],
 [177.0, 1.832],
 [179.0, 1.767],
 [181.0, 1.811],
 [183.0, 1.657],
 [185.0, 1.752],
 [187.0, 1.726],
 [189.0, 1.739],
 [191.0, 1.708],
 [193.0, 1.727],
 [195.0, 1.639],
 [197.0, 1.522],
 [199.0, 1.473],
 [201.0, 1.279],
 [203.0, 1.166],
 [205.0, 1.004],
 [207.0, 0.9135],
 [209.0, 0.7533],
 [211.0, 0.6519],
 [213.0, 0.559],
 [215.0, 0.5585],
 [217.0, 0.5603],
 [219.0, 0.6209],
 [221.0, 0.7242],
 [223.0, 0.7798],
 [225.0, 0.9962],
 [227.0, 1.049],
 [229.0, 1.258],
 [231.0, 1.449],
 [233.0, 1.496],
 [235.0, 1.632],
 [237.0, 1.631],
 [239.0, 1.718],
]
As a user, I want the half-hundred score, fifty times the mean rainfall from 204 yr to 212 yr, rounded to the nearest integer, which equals 42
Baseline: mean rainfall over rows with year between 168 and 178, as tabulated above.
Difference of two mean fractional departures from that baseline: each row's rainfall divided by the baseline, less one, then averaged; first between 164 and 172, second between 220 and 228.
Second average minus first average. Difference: -0.53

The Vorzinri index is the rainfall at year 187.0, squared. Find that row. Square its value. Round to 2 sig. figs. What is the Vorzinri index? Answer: 3.0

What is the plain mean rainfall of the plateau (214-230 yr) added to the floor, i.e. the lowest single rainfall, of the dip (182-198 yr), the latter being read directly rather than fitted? 2.3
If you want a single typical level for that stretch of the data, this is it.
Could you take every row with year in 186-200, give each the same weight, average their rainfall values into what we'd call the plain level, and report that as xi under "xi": 1.6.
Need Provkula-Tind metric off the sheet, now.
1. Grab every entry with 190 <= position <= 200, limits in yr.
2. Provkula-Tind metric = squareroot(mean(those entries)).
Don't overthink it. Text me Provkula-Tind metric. 1.3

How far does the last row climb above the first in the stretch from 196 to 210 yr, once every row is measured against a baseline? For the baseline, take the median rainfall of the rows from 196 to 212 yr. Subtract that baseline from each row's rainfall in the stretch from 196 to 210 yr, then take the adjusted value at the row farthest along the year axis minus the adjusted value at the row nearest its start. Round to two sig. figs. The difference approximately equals -0.77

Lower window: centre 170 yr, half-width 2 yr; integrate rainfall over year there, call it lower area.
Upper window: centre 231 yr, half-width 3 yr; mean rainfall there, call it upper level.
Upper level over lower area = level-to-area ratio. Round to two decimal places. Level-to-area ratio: 0.19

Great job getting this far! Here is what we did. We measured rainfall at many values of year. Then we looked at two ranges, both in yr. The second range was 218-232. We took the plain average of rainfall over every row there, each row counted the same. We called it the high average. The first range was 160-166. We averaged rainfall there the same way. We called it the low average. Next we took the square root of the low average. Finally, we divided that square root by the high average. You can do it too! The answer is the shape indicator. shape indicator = 1.4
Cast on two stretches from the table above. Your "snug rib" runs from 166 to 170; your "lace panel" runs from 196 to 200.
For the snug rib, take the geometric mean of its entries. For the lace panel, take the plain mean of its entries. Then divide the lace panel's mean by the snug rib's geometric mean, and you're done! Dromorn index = 0.81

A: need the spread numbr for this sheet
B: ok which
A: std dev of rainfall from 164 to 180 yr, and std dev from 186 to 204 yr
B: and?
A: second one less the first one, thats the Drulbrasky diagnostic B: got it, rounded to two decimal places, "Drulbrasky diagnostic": 0.15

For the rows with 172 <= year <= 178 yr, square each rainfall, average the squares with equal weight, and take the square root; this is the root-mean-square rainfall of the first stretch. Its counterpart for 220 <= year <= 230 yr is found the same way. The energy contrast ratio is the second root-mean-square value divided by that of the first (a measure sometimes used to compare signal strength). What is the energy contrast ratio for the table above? 0.53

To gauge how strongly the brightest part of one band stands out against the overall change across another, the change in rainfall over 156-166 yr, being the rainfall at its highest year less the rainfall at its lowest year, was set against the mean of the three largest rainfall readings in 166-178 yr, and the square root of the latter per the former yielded 3.8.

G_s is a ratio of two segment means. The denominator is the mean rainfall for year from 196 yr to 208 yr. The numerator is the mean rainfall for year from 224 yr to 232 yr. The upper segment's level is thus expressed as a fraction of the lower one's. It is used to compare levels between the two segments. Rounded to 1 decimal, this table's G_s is 1.0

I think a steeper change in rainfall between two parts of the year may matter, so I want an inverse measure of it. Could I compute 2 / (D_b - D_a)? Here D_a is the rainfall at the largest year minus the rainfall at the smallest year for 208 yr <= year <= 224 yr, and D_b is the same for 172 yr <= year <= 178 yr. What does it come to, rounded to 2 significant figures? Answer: -32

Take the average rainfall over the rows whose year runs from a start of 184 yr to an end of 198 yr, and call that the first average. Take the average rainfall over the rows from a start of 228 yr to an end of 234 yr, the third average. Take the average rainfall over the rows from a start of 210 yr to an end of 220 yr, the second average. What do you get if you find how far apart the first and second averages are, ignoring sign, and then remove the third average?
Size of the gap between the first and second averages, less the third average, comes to -0.30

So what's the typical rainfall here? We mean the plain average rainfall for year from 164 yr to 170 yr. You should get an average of 1.89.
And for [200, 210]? 1.02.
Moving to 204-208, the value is 0.96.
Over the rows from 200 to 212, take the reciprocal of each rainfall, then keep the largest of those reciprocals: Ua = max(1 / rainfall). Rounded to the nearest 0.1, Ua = 1.5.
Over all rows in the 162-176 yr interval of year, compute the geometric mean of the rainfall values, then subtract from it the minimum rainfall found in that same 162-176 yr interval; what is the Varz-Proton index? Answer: 0.08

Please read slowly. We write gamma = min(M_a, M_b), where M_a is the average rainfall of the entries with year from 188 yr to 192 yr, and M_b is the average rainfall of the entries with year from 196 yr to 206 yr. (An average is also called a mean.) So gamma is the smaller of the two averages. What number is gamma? 1.29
